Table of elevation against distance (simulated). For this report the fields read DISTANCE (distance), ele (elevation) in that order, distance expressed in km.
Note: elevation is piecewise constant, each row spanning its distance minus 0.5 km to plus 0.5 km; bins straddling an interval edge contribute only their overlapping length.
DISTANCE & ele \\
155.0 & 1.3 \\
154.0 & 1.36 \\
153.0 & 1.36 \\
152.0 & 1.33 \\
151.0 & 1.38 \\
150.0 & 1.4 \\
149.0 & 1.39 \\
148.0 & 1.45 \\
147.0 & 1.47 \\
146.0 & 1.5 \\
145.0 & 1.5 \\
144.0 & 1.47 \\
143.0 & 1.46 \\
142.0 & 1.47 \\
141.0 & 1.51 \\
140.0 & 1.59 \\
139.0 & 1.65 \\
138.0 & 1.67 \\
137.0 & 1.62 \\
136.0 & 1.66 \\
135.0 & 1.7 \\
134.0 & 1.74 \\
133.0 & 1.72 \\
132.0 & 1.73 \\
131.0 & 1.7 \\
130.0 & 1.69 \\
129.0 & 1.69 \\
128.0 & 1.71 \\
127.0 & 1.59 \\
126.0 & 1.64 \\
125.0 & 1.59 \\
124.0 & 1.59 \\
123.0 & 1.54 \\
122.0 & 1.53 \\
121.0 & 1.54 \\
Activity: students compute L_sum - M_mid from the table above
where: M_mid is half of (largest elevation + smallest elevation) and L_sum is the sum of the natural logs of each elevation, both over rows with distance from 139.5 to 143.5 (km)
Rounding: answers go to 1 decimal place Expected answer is 0.1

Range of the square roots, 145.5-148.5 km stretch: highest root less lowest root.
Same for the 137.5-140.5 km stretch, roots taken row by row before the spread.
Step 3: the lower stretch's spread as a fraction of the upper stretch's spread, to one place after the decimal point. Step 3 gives 1.5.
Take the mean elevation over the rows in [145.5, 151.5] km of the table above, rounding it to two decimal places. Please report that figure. 1.43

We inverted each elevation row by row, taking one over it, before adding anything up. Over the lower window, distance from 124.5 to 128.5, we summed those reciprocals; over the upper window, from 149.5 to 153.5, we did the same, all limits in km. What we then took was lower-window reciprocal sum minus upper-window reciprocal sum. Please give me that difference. -0.5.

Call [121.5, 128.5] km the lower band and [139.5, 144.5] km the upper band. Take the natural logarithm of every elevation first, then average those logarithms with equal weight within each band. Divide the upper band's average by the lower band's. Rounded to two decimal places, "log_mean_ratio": 0.86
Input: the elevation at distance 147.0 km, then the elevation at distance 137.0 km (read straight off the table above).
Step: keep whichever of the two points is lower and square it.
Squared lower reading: 2.16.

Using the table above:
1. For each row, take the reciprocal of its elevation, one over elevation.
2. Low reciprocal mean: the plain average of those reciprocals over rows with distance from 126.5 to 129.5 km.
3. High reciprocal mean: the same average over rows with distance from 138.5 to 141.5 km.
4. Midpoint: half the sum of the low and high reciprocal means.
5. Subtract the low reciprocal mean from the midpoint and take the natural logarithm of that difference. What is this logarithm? -4.2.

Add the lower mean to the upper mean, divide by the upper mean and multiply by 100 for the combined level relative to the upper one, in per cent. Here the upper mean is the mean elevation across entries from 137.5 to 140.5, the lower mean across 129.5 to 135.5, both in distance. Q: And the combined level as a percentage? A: 205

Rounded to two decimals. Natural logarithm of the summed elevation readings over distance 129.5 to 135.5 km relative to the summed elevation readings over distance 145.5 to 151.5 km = 0.18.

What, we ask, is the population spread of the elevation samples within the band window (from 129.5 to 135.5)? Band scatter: 0.02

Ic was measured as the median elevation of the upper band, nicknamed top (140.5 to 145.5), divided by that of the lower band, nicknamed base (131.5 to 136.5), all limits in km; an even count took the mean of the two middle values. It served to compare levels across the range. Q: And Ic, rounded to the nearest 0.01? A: 0.85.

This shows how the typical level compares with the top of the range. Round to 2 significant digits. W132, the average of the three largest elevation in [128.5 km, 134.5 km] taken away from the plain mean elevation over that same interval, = -0.018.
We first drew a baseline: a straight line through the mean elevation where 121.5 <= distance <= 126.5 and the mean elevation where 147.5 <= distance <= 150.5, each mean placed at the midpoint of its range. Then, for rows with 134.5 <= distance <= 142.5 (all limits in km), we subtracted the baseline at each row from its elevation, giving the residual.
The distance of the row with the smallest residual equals 142.0 km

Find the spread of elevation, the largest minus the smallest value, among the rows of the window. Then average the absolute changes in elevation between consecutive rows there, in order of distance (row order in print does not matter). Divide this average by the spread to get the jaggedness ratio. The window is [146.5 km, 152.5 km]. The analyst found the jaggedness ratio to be 0.23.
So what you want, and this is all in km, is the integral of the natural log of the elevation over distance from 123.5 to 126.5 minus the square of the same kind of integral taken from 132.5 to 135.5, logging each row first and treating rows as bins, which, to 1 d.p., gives -1.2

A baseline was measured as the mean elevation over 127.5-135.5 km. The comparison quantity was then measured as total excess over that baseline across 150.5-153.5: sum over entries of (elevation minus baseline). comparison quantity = -1.1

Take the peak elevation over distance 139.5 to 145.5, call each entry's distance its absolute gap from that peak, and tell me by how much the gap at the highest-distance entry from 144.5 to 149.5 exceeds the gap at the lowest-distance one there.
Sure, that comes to 0.11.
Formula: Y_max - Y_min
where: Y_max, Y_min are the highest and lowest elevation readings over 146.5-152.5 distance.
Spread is 0.14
